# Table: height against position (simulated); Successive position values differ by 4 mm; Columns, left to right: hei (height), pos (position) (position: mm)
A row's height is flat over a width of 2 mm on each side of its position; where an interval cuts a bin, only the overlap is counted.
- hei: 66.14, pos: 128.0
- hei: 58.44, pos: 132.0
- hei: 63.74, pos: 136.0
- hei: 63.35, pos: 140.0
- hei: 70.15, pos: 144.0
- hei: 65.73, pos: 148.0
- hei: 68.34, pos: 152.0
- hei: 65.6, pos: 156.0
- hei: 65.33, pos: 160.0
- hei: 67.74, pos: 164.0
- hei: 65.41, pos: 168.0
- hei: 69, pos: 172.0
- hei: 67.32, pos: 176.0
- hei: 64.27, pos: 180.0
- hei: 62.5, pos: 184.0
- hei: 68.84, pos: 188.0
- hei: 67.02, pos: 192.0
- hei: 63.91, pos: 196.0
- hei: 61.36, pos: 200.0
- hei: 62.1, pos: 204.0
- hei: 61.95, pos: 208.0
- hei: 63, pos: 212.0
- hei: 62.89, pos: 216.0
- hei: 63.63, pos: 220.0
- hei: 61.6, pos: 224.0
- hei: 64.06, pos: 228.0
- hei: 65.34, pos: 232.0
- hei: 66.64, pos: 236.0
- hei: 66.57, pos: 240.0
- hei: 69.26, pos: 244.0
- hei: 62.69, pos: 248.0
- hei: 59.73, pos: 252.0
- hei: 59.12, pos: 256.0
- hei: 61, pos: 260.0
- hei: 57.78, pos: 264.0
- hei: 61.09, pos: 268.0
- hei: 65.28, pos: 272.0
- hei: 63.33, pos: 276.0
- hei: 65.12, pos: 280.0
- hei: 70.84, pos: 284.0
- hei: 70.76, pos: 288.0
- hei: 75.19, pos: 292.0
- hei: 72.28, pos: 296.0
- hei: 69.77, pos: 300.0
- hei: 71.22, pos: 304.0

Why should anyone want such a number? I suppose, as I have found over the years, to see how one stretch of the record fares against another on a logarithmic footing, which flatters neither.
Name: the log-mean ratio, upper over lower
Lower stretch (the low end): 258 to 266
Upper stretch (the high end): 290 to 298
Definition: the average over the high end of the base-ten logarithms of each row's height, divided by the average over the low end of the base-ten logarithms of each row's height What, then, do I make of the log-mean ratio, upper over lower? 1.05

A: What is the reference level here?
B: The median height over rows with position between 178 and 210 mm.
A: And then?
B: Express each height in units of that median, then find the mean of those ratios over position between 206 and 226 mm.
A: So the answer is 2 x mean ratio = 1.98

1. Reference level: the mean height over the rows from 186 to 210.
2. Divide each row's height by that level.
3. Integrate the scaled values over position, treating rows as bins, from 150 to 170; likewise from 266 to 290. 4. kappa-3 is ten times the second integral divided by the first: 12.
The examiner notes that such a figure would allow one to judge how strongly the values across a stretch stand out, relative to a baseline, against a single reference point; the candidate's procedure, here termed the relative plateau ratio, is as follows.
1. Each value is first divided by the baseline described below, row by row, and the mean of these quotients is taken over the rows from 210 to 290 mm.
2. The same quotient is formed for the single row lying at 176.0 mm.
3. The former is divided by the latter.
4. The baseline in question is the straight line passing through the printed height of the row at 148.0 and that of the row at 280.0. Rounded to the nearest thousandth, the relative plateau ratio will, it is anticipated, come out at 0.955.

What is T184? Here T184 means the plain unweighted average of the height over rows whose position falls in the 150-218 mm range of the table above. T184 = 65.1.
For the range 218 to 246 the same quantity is 65.3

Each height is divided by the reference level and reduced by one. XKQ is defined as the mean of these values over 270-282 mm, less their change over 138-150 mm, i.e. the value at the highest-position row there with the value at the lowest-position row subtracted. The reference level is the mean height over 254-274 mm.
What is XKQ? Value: 0.02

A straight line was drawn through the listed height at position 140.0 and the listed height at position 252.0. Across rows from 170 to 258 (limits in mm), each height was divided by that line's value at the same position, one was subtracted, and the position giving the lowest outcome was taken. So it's 256.0 mm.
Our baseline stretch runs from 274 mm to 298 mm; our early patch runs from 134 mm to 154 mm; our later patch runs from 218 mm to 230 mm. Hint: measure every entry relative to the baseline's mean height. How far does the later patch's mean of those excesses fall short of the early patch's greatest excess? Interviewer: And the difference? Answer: 7.1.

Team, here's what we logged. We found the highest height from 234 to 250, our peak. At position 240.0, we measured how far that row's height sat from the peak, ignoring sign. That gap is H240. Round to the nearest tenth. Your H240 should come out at 2.7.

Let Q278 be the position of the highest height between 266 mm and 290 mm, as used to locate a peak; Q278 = 284.0 mm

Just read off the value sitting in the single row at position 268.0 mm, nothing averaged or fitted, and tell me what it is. 61.09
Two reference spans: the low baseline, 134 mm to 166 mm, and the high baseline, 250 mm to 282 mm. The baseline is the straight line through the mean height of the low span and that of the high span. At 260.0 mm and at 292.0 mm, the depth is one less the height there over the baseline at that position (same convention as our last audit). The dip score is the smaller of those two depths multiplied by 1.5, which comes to -0.364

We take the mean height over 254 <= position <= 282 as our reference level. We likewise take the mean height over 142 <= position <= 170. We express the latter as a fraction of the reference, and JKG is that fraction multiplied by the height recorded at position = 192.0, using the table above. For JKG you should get 73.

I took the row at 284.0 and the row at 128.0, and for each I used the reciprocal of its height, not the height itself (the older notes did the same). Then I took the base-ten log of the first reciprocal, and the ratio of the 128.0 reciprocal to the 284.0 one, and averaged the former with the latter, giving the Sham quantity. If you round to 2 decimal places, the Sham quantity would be -0.39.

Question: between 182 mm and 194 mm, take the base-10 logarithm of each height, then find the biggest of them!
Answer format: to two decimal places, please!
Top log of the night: 1.84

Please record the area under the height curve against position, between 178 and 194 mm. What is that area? 1051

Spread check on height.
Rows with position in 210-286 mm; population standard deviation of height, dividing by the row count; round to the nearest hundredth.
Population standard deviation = 3.23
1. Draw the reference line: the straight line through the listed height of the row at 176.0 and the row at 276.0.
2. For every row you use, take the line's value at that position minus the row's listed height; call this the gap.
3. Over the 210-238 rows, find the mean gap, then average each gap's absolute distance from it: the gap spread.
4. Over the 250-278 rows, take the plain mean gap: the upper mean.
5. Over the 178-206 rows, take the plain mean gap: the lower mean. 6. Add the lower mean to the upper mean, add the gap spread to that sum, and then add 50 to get 57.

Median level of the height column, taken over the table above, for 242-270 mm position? 61.0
